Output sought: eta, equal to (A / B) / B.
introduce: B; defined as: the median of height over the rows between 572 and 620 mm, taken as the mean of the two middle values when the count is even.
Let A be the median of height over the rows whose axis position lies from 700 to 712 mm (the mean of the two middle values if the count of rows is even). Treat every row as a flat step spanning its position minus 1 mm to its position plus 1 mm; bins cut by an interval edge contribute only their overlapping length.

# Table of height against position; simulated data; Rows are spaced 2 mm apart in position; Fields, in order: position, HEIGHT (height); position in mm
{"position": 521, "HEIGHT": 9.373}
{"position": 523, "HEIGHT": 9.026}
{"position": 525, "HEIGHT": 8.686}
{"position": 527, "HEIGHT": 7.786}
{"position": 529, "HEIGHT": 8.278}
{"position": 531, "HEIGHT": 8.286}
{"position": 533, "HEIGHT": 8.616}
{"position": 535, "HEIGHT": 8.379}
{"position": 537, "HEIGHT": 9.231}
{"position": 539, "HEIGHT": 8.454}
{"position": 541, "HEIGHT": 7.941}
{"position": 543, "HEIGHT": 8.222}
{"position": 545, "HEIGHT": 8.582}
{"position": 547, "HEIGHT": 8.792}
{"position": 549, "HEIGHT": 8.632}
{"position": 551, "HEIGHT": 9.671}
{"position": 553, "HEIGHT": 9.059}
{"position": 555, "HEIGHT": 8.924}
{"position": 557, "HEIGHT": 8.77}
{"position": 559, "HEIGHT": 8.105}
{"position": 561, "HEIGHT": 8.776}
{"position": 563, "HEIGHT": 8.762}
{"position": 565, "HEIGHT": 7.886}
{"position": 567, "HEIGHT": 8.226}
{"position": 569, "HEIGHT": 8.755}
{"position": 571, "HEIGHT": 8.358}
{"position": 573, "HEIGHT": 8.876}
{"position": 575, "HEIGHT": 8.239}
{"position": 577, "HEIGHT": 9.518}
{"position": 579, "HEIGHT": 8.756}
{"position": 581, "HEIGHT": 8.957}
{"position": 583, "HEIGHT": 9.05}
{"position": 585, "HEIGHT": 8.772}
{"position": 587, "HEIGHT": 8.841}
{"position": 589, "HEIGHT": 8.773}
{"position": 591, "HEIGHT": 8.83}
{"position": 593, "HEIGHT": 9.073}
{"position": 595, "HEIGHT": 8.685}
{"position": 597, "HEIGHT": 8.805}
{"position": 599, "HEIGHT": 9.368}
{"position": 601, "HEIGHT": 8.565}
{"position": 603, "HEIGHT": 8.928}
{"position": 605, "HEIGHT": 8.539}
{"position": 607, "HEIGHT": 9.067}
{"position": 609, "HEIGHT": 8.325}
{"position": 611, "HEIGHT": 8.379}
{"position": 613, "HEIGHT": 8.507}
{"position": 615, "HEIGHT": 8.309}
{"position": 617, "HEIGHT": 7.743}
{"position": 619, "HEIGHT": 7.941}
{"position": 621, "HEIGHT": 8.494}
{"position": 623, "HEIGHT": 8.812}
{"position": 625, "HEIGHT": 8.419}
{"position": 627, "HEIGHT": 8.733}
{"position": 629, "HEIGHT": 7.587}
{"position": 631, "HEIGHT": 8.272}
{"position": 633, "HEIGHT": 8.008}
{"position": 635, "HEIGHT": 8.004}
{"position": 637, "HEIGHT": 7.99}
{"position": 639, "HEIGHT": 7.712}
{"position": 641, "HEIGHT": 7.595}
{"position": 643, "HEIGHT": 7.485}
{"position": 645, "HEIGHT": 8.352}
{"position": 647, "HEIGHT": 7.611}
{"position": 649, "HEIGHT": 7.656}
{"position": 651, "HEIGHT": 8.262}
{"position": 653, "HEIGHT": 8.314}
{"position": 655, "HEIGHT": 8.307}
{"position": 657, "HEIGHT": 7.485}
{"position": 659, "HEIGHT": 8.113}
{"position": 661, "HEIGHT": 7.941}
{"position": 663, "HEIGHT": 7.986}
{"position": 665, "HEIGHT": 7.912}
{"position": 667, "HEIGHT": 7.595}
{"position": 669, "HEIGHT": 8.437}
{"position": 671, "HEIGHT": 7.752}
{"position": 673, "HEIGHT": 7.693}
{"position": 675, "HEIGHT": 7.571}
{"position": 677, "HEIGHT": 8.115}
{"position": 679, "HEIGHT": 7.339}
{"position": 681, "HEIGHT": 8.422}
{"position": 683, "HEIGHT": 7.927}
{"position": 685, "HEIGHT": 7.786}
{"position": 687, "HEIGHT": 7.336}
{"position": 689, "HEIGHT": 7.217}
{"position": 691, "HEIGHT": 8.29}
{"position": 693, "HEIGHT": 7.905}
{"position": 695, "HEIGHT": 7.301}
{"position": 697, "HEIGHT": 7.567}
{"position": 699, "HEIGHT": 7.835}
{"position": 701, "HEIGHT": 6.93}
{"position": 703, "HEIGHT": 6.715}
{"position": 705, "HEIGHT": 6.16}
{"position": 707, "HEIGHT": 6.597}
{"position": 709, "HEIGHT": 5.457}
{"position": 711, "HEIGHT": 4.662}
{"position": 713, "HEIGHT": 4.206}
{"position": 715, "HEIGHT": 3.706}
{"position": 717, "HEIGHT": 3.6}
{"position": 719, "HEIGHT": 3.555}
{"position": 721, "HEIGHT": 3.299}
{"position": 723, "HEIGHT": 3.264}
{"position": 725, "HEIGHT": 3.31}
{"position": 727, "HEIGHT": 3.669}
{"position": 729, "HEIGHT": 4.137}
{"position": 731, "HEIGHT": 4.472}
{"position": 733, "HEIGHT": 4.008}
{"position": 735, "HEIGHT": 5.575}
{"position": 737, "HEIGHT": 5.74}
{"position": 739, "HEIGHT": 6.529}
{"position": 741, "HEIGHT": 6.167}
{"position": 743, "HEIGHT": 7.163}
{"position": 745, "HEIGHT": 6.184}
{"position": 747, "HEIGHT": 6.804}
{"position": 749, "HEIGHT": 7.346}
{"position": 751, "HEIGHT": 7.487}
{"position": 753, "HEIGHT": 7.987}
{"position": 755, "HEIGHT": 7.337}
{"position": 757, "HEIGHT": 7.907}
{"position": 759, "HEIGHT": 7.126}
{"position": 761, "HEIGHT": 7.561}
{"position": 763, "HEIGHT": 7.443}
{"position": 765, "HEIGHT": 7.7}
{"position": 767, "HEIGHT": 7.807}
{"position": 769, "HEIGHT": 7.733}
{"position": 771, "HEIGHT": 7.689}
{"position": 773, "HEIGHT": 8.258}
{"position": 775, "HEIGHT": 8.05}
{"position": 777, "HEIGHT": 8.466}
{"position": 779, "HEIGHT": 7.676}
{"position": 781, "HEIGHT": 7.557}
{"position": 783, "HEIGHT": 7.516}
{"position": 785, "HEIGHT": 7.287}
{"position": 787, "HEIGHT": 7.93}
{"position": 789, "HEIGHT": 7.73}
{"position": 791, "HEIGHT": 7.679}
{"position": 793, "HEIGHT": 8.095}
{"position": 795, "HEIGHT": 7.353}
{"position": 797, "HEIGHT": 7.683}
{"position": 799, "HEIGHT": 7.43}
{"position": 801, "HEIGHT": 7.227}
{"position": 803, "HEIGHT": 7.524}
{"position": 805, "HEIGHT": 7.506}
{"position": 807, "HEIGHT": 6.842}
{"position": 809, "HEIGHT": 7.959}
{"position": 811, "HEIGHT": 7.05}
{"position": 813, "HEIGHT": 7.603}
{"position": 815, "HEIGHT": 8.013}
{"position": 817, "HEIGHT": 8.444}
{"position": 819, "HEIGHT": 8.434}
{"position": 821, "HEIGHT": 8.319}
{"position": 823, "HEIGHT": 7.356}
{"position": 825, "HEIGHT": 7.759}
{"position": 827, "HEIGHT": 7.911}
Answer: 0.083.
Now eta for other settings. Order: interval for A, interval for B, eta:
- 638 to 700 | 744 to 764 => 0.142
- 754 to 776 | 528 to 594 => 0.100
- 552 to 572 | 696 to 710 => 0.194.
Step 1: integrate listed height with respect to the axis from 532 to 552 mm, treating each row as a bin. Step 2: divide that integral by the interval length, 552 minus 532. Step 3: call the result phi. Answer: 8.65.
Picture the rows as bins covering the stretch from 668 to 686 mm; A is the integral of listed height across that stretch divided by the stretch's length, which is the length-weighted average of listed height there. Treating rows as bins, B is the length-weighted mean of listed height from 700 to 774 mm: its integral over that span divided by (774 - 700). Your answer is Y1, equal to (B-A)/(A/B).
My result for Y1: -1.4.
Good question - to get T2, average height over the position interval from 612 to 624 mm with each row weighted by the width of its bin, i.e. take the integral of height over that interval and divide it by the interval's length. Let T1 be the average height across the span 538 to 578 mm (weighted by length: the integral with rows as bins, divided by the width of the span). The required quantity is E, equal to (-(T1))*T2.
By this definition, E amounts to -72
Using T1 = 8.6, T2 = 8.3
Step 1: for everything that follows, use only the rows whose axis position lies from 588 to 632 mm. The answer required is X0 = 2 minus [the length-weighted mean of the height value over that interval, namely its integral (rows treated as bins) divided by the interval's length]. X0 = -6.6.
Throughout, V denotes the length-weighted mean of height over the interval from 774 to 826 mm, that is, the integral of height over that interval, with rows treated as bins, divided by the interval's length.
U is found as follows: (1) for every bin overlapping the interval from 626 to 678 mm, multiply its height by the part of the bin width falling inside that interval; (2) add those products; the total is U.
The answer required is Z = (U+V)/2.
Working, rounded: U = 413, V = 7.7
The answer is 210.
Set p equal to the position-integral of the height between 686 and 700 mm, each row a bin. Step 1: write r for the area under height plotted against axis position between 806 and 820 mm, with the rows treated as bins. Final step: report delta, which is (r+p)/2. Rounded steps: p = 107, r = 109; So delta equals 108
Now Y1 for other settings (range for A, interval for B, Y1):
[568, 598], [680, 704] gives -1.0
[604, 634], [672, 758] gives -1.6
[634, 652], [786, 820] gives -0.2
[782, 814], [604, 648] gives 0.7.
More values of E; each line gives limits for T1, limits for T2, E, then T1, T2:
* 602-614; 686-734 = -47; 8.6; 5.5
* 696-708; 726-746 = -37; 7.0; 5.4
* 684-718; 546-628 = -56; 6.4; 8.7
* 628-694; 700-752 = -41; 7.9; 5.3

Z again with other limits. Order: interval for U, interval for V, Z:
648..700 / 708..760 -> 207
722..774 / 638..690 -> 170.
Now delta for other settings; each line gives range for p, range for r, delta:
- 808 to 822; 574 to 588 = 118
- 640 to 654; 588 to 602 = 117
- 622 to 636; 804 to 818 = 111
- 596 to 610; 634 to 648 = 116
